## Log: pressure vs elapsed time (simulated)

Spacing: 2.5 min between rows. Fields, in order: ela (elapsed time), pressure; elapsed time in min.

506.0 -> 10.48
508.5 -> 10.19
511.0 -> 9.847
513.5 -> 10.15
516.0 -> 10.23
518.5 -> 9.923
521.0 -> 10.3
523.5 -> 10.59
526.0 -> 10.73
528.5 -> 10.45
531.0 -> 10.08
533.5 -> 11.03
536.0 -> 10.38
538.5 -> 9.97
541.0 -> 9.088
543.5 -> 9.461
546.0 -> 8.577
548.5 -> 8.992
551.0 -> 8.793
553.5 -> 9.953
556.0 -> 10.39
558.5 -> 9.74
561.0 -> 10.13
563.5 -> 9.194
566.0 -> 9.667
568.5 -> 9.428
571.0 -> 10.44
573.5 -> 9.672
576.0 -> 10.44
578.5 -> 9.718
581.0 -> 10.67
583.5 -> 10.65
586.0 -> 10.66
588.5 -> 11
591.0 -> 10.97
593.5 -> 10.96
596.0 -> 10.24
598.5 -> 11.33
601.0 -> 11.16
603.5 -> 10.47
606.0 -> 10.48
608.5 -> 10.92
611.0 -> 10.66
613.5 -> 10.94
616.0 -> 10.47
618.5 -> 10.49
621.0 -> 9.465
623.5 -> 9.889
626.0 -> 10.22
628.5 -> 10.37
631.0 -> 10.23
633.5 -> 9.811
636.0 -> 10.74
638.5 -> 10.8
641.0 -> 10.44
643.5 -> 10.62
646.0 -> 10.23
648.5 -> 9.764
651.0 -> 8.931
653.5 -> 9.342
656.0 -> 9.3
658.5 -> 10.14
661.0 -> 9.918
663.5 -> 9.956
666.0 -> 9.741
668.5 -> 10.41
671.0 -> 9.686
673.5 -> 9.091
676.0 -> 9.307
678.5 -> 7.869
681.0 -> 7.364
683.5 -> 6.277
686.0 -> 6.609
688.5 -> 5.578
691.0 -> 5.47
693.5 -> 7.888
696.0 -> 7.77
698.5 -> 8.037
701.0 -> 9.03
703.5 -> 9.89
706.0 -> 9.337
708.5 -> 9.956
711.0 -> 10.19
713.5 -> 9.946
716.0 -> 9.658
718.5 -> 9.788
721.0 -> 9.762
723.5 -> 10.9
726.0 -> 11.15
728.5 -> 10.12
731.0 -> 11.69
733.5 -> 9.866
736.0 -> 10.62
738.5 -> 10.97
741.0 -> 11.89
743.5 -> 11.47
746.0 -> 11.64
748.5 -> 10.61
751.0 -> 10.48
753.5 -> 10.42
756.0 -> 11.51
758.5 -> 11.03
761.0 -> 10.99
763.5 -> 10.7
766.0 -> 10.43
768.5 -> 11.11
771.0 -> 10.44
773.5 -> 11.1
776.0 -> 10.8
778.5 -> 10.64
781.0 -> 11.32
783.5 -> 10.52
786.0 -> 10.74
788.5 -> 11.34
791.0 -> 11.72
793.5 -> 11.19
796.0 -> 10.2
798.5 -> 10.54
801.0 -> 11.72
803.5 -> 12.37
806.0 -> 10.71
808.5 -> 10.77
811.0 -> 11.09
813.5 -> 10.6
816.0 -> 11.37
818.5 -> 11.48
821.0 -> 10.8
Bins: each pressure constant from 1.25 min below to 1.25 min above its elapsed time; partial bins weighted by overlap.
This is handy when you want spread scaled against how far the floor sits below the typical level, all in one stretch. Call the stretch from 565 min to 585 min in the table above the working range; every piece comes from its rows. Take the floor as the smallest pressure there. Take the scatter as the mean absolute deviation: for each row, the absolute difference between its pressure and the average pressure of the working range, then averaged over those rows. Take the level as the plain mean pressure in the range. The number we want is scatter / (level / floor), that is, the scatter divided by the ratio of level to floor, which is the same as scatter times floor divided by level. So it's 0.43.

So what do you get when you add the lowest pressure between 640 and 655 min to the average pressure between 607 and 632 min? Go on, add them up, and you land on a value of 19.3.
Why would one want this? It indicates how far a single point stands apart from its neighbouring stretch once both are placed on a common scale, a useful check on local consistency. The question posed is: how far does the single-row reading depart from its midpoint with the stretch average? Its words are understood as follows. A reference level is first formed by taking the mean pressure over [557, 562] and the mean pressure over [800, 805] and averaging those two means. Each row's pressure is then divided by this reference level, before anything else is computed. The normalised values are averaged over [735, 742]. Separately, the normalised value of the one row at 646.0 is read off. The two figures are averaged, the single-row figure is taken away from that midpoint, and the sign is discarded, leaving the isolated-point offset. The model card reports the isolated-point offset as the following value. 0.042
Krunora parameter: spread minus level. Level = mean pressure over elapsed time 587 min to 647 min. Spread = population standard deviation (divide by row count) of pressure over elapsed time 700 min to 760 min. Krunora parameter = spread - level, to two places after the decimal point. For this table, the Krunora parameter -9.76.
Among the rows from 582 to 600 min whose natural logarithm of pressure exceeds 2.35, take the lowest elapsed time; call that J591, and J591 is 583.5 min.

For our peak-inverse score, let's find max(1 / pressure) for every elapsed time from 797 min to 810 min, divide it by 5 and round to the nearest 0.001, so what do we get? 0.019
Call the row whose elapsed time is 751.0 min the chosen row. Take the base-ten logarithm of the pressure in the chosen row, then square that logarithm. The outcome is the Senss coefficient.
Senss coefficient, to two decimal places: 1.04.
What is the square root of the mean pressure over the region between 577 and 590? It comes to 3.25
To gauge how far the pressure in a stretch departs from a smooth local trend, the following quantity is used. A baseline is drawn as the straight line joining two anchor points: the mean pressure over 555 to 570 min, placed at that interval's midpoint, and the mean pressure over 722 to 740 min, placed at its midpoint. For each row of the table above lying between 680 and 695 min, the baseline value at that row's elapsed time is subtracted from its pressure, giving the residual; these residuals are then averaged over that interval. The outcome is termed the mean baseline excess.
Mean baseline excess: -4.0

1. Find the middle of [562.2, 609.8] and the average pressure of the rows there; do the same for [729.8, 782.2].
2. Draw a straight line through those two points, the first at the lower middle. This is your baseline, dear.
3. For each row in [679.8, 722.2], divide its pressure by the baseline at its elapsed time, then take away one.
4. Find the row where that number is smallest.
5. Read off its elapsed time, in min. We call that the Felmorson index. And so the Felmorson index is 691.0 min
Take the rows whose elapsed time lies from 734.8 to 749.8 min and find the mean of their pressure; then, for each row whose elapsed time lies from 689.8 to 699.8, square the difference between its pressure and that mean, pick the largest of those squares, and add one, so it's 34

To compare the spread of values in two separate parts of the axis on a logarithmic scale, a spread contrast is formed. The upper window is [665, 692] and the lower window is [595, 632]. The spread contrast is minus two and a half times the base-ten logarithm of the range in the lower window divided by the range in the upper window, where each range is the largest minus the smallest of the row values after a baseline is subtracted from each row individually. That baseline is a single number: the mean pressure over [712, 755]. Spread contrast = 1.1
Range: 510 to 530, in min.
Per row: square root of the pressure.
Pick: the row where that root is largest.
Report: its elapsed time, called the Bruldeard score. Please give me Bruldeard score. 526.0 min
